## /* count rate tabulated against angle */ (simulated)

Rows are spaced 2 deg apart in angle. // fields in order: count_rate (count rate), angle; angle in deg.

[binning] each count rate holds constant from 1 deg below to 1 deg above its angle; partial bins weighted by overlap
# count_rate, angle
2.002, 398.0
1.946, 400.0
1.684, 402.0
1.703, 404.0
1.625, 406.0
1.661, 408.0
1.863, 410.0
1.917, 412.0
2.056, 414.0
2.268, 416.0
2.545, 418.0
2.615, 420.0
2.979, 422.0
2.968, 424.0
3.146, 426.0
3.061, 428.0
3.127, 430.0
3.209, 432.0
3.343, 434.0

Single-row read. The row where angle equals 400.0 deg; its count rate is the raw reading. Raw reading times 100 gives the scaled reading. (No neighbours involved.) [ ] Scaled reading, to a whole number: 195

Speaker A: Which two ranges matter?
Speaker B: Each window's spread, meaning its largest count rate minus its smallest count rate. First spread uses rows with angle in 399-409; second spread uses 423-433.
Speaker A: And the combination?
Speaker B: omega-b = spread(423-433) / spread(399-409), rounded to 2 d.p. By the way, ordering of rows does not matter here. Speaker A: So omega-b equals 0.75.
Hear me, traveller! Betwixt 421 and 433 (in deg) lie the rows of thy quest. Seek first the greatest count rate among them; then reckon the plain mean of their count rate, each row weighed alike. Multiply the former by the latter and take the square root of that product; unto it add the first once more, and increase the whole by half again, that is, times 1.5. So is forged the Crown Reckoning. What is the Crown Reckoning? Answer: 10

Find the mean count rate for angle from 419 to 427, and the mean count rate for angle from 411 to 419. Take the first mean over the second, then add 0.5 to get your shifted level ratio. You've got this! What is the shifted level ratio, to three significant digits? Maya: 1.83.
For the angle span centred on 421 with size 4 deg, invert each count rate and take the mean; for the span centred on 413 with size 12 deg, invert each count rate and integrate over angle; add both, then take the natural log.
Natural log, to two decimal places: 1.84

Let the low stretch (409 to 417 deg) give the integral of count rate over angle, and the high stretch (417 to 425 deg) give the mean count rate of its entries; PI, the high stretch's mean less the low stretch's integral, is -13.4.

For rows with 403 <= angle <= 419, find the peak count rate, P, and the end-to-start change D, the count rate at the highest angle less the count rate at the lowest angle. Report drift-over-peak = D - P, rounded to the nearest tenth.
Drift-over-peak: -1.7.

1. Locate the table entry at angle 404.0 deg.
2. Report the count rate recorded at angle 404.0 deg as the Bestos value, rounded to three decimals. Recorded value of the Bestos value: 1.703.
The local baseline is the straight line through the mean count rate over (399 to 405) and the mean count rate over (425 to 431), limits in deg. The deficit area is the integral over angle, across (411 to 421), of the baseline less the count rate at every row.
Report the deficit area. 2.2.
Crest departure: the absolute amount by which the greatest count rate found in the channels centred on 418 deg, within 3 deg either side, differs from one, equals 1.6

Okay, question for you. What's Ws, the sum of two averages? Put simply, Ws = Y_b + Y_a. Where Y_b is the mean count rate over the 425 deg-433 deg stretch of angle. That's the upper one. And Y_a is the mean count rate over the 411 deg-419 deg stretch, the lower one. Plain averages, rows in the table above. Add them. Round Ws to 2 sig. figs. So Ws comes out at 5.3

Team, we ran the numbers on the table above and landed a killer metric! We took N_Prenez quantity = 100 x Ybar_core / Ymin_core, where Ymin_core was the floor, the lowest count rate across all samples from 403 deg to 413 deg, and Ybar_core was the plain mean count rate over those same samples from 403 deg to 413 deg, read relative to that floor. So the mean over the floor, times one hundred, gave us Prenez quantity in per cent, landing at 107.9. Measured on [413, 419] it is 111.4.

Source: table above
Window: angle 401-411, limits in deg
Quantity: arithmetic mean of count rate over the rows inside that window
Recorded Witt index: 1.71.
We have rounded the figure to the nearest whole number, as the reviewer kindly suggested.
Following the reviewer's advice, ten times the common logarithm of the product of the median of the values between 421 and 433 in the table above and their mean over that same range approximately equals 10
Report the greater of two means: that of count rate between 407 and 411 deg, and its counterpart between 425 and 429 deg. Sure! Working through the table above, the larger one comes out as 3.10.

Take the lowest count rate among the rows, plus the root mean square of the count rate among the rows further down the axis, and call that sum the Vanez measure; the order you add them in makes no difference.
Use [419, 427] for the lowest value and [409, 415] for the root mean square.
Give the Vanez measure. 4.6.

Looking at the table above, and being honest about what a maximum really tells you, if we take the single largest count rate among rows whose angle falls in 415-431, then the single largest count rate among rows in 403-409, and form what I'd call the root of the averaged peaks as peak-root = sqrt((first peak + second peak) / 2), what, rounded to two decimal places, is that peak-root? 1.56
